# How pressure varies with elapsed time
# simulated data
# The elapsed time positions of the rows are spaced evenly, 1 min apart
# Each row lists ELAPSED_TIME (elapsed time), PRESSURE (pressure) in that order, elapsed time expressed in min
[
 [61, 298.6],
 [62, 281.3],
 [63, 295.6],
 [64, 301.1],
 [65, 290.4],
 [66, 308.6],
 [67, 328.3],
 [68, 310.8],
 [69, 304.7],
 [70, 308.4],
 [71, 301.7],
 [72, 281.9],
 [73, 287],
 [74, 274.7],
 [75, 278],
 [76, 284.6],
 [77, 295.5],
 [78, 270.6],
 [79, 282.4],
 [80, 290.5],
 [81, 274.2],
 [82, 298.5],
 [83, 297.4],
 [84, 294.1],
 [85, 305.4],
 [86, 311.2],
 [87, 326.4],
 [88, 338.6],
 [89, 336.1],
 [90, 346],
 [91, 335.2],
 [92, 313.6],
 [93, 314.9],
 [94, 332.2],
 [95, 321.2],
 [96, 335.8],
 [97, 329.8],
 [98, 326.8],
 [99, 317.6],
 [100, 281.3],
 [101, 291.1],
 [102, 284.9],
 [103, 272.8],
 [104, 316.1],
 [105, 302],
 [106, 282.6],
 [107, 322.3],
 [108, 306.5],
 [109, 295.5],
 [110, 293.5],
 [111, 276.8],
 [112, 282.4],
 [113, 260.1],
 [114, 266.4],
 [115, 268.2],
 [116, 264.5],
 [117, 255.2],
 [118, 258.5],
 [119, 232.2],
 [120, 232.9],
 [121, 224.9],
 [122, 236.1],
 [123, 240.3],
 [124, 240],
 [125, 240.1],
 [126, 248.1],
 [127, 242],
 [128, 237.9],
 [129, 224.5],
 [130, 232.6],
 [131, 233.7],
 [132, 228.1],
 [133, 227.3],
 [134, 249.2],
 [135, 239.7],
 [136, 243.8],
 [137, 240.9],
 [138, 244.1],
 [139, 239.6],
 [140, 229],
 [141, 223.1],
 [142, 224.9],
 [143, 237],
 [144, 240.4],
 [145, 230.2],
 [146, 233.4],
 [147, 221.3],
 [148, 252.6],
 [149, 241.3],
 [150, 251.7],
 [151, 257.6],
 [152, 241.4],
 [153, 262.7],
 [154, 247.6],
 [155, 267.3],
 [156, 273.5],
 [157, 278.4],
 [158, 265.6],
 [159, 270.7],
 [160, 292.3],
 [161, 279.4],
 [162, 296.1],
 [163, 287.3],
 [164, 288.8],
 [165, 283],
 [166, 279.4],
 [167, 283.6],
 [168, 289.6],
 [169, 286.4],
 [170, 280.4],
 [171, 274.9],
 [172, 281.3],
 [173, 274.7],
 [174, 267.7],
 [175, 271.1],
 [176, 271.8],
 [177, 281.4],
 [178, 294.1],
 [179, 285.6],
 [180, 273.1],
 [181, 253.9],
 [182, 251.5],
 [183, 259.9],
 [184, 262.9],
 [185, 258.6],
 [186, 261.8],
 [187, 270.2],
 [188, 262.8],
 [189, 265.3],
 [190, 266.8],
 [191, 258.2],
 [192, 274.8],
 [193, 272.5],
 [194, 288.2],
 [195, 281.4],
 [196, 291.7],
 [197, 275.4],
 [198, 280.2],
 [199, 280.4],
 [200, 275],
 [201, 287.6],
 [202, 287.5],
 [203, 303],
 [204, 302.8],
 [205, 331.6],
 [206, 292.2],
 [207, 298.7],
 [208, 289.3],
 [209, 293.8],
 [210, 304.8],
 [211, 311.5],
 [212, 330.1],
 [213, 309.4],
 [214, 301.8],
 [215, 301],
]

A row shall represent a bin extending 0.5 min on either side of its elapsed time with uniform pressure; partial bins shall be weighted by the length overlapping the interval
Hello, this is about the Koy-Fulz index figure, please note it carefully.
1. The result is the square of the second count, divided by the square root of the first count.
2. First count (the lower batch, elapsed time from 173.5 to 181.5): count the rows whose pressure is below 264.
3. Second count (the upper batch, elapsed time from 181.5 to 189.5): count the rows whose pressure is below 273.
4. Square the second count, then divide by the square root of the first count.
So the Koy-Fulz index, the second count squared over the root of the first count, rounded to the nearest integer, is 64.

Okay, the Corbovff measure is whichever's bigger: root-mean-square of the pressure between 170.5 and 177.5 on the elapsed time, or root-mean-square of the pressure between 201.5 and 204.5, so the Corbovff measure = 298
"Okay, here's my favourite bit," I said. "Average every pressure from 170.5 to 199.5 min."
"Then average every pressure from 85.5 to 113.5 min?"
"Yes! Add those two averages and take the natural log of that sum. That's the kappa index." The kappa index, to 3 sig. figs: 6.37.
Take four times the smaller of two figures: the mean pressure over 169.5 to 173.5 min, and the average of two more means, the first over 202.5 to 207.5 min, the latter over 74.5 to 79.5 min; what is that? 1111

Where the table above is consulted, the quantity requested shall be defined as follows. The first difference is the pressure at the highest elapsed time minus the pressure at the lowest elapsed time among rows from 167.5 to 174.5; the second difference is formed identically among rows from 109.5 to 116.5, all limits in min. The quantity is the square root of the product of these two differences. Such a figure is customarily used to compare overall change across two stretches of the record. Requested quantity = 25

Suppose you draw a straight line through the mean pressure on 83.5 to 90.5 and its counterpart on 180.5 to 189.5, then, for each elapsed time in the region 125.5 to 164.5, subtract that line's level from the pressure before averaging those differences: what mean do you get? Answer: -37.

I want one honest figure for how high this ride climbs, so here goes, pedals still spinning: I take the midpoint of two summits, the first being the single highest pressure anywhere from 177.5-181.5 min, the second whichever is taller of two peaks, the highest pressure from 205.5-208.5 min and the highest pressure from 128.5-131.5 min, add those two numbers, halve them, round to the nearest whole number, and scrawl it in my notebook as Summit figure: 296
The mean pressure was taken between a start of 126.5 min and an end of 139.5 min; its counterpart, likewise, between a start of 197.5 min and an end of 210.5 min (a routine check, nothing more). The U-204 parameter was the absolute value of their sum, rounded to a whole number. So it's 532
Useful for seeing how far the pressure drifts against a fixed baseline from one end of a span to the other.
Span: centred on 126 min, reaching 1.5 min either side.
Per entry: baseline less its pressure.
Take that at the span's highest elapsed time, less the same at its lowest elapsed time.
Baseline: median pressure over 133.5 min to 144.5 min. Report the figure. -1.9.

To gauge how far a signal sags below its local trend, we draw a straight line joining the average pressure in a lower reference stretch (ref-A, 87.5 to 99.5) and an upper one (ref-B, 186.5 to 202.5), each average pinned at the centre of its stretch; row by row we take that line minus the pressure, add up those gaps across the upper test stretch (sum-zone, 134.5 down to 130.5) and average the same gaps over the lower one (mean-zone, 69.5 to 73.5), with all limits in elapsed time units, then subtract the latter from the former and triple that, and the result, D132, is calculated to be 751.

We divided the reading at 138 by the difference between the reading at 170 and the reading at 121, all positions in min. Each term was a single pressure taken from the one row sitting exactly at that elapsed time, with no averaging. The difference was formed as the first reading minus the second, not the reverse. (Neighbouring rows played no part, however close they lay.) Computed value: 4.4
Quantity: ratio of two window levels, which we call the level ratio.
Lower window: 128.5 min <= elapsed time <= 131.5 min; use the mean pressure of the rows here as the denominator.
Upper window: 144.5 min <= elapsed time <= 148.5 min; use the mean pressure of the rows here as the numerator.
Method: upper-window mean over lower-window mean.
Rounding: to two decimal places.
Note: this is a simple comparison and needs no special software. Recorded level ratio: 1.02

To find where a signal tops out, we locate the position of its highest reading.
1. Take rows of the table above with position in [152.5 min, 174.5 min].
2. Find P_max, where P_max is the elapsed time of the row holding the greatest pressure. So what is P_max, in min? 162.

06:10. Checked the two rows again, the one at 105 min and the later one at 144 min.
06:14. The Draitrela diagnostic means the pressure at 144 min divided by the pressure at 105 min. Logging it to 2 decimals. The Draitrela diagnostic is 0.80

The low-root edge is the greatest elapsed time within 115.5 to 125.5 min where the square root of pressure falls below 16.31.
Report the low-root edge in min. 125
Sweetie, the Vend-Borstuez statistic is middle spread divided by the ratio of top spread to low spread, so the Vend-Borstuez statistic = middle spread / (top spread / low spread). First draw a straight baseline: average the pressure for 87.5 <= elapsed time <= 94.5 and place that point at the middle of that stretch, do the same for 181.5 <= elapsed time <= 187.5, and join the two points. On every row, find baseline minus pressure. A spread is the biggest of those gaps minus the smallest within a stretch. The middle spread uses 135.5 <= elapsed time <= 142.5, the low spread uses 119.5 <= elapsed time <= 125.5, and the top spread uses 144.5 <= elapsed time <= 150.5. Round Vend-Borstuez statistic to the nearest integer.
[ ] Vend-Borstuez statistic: 10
